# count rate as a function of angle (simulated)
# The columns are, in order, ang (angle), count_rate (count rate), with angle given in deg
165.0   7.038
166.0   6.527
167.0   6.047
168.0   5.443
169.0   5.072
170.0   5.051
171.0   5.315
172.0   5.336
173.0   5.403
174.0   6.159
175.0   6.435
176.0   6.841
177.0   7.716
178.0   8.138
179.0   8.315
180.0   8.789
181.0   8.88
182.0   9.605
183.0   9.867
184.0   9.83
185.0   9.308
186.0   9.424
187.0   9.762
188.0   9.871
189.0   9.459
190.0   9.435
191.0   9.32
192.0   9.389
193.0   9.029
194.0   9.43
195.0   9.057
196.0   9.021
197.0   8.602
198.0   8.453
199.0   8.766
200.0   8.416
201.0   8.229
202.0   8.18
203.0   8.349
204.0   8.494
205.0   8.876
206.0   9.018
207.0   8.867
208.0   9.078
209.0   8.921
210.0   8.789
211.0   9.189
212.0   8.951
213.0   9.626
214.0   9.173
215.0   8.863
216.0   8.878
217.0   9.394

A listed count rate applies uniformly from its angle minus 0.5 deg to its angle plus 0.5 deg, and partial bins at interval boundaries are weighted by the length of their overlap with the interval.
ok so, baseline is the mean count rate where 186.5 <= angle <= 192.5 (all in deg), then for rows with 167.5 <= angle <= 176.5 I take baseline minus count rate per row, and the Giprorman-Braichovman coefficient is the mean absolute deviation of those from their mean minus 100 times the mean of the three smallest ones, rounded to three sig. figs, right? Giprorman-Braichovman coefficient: -306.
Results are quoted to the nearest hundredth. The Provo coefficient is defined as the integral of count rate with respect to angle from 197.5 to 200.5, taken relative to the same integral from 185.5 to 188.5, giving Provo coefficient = 0.88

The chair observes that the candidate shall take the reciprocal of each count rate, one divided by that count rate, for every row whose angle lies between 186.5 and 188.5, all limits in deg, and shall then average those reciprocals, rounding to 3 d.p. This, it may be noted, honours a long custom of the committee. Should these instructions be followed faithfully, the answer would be 0.102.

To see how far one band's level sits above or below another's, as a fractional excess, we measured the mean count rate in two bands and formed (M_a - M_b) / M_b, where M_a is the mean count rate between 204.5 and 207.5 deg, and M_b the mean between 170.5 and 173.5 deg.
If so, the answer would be 0.67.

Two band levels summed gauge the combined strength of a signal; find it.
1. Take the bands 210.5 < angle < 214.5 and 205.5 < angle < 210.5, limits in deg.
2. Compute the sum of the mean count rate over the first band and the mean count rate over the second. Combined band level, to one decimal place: 18.2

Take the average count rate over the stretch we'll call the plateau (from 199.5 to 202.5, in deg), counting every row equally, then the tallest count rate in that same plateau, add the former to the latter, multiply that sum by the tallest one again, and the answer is 140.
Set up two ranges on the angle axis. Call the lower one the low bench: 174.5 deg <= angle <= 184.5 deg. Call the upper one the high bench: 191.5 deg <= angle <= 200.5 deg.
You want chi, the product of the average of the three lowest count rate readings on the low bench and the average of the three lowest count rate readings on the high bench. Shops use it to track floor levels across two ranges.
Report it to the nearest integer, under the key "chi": 59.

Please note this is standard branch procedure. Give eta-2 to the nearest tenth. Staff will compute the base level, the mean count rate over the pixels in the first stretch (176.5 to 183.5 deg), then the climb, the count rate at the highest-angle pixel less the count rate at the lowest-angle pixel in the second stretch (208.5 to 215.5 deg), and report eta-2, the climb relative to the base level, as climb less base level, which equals -8.8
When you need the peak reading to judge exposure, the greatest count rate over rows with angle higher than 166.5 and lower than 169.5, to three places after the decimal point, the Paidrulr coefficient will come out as 6.047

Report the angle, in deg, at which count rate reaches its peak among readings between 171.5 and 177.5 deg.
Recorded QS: 177.0 deg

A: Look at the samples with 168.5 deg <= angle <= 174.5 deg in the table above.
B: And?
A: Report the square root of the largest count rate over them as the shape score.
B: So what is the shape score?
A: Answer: 2.48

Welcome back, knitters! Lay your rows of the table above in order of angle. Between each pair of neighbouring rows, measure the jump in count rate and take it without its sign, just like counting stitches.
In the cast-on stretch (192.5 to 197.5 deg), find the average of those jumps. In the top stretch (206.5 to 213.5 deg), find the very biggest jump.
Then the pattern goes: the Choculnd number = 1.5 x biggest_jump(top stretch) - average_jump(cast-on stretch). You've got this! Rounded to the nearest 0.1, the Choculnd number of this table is 0.7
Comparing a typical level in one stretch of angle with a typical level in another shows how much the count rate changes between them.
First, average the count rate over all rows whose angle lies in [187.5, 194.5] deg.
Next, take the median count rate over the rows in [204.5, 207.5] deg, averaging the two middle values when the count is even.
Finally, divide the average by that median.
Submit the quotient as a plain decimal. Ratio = 1.06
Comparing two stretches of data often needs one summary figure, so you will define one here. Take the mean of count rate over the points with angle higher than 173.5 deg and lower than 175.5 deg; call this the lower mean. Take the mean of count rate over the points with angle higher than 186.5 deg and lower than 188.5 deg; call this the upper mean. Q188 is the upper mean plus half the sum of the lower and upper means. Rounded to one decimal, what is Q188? 17.9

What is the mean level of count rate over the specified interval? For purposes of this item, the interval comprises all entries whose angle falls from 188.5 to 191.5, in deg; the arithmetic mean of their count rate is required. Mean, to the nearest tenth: 9.4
